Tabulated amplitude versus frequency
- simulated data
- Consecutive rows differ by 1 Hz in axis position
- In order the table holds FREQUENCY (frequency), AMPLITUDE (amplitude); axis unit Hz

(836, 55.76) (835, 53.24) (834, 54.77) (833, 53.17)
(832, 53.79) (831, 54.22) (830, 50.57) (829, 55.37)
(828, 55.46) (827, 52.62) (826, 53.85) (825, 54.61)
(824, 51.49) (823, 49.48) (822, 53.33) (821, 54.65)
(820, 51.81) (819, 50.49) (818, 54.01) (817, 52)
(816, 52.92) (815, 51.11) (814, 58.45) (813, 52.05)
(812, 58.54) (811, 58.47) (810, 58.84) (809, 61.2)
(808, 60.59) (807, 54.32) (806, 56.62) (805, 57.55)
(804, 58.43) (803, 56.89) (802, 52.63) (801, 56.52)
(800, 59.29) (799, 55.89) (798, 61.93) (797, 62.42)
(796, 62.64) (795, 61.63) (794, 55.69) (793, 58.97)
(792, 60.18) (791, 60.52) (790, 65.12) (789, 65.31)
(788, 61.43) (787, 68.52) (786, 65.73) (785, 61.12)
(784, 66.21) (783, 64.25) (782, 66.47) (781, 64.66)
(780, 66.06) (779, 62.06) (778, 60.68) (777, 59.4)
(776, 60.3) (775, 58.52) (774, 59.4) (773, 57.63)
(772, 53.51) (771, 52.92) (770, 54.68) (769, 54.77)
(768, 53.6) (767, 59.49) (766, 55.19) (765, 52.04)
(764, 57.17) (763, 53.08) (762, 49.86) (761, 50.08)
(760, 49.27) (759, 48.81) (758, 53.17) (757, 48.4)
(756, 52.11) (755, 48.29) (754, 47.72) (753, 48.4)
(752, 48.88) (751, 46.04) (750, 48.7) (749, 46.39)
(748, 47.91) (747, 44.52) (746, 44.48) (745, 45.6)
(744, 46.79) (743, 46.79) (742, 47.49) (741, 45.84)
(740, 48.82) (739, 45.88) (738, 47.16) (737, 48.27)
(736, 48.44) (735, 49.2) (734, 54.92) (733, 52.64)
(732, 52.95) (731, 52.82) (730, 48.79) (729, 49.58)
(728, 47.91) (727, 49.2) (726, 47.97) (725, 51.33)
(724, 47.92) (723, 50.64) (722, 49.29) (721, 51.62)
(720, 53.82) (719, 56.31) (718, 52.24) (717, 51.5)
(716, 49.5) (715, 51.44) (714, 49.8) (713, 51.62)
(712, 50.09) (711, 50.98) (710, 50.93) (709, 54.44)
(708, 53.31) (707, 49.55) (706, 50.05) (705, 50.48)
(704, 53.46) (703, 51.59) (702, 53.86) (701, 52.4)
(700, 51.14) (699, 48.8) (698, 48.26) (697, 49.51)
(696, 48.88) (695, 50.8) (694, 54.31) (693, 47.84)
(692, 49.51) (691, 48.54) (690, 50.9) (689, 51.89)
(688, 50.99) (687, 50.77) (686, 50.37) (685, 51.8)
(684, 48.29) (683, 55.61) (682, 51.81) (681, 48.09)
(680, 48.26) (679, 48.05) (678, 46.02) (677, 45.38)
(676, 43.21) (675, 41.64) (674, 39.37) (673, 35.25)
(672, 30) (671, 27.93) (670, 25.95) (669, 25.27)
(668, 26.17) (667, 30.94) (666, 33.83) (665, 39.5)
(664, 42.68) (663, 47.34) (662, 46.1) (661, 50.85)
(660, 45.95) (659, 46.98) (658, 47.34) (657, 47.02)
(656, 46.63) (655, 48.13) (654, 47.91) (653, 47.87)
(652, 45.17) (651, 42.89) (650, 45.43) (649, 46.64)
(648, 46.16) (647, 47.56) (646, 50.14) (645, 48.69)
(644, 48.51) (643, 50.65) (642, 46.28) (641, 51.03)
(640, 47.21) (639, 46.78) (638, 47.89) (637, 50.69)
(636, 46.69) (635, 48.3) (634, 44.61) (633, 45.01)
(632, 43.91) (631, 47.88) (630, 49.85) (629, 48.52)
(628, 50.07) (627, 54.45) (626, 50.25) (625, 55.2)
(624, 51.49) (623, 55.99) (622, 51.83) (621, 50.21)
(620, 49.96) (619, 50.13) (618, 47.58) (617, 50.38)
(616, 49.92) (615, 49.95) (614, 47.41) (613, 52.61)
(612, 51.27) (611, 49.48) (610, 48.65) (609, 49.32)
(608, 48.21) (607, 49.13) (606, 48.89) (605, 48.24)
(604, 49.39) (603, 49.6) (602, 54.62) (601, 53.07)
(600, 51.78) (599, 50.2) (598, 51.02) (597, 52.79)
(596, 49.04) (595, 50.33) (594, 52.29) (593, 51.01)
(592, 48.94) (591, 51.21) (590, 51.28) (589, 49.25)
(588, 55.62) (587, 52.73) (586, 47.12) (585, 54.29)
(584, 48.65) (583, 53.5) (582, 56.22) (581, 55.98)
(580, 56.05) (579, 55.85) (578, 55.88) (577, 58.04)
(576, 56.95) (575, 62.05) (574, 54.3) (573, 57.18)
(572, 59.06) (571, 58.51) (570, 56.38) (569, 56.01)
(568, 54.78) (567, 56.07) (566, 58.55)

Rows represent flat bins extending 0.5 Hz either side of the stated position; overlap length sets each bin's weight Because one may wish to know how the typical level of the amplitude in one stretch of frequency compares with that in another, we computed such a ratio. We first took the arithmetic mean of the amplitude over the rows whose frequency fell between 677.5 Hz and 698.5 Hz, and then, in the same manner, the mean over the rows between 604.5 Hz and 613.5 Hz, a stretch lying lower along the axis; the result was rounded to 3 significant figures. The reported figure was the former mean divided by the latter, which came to 1.01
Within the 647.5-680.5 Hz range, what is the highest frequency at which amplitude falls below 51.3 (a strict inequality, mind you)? 680 Hz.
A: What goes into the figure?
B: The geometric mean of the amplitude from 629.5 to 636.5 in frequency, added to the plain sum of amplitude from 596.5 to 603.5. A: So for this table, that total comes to 410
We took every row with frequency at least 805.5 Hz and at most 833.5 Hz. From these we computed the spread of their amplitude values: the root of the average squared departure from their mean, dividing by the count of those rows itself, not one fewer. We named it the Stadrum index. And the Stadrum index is 3.1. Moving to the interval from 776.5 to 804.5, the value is 3.8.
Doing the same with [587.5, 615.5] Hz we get 1.9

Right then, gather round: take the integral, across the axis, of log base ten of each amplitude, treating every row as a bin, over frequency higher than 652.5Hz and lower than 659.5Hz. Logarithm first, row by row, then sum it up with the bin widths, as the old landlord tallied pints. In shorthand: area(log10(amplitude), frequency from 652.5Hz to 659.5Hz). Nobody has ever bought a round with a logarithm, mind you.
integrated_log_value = 11.7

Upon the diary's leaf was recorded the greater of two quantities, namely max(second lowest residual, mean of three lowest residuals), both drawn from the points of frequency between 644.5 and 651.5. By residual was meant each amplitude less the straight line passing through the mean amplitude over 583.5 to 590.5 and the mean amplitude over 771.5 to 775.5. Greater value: -7.9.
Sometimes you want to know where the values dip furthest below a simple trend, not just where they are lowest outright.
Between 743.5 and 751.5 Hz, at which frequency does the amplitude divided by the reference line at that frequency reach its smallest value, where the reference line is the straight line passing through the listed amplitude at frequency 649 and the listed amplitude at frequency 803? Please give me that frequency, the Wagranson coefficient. 747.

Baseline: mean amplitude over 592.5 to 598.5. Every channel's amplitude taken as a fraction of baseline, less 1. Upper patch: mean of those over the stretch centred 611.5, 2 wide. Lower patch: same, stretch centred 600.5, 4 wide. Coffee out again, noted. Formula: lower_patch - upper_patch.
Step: 0.040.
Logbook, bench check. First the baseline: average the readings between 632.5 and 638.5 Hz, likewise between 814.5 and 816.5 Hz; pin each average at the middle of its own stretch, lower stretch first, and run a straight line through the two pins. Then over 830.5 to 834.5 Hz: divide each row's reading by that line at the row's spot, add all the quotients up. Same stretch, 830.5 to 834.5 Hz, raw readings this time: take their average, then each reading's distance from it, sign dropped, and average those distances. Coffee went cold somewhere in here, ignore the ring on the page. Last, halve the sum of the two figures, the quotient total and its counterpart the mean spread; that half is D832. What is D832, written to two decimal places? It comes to 2.31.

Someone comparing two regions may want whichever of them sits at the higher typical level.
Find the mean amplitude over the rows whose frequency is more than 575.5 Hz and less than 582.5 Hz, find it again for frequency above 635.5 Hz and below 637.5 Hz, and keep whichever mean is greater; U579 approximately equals 56.4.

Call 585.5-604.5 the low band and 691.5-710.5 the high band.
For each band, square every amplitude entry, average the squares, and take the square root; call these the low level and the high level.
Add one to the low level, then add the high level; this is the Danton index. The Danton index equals 103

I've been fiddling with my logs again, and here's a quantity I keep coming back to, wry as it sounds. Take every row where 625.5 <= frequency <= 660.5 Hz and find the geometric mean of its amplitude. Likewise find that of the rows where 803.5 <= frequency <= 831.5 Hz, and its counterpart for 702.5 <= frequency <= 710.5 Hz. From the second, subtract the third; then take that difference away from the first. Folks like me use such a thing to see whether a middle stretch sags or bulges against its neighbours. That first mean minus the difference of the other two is 45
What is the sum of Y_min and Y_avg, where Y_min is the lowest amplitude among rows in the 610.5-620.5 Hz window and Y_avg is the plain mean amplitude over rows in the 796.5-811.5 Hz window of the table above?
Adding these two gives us 106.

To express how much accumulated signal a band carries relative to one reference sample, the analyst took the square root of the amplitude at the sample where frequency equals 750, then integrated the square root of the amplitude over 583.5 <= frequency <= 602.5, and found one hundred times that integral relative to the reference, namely 1950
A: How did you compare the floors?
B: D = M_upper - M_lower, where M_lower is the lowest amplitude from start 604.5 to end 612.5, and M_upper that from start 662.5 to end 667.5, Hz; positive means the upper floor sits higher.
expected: -17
